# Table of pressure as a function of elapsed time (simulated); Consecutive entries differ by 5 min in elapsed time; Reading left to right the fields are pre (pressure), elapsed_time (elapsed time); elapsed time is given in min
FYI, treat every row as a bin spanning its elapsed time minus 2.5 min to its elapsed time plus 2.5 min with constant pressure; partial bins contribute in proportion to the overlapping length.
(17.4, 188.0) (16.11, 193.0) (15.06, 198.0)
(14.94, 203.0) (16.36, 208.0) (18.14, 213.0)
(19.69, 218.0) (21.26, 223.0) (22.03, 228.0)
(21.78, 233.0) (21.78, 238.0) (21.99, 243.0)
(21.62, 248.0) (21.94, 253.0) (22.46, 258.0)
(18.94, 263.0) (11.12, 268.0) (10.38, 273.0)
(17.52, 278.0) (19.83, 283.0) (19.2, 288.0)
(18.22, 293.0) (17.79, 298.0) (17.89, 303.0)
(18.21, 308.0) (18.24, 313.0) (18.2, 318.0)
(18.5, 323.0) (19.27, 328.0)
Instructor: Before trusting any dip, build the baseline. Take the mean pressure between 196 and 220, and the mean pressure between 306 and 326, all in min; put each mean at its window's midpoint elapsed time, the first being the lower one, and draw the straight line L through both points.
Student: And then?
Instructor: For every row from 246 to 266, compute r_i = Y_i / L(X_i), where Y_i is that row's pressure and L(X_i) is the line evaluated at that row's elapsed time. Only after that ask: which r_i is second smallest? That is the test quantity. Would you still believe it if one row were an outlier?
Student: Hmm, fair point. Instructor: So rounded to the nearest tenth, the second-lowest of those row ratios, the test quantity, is 1.2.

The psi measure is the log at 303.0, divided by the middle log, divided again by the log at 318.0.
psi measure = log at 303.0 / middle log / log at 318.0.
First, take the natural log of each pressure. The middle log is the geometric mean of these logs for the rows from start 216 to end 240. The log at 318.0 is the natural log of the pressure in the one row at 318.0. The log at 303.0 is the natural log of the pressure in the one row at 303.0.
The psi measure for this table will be 0.325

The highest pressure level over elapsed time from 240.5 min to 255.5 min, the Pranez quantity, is 21.99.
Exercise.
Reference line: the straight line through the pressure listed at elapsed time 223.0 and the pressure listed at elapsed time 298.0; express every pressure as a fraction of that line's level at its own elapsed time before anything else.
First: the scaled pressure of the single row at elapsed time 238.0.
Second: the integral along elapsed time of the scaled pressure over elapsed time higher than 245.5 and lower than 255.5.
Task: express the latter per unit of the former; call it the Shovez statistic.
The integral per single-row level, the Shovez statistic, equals 10.3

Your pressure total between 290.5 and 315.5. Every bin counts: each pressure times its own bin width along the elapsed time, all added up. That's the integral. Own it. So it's 452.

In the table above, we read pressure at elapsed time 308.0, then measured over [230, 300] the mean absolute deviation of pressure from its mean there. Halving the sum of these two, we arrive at 10.5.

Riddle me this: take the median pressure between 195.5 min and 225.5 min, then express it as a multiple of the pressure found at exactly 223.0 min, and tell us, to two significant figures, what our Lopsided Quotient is 0.81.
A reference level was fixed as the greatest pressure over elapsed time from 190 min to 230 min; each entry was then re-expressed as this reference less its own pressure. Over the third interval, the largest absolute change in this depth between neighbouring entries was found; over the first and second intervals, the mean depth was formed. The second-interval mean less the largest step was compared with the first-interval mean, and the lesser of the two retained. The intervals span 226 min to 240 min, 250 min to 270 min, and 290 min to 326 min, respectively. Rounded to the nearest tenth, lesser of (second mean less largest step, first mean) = 0.2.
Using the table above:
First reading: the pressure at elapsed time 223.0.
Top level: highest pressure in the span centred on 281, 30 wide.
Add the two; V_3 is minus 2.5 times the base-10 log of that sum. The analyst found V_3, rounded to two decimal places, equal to -4.03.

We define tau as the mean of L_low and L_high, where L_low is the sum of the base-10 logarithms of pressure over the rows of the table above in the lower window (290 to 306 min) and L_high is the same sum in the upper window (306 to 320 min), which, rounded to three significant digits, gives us 3.77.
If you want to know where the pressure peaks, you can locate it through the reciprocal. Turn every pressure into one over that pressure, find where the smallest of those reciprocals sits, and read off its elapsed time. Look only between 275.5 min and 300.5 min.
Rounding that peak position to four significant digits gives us 283.0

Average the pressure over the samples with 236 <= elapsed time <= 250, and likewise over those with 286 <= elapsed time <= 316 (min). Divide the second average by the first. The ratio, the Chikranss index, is 0.84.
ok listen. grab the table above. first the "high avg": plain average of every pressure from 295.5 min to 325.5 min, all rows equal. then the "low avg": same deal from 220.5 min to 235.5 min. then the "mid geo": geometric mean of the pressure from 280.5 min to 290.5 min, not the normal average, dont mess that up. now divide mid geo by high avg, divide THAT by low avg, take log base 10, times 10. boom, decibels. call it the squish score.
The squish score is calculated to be -13.0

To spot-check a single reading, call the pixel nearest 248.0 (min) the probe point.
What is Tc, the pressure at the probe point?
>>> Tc 21.62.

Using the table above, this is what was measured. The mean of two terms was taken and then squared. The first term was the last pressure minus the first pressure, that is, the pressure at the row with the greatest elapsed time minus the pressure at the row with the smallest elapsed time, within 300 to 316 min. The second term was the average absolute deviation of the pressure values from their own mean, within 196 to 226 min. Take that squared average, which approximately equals 2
